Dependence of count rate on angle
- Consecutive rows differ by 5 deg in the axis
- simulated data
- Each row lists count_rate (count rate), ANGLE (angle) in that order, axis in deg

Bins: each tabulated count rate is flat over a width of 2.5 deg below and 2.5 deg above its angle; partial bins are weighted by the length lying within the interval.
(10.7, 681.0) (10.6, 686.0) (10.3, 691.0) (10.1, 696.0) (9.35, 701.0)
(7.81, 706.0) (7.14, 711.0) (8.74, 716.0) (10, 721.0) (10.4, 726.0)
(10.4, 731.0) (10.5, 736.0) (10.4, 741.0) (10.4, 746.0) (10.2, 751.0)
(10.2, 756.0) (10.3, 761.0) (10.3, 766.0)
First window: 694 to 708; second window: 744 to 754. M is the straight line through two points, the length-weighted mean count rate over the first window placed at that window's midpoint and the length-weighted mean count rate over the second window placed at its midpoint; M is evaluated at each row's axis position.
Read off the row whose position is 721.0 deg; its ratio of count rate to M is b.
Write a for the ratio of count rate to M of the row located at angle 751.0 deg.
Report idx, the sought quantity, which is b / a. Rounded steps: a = 0.986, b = 1.04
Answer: 1.06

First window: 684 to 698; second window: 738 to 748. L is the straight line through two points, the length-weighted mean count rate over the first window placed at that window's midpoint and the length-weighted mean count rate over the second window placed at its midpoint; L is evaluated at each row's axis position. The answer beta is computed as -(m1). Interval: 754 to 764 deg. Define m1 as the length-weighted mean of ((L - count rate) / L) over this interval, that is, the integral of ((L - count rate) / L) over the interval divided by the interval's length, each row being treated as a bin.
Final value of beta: -0.017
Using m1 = 0.017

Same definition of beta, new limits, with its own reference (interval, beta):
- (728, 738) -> 0.005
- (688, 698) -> -0.011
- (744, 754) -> -0.012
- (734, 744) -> 0.004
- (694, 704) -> -0.071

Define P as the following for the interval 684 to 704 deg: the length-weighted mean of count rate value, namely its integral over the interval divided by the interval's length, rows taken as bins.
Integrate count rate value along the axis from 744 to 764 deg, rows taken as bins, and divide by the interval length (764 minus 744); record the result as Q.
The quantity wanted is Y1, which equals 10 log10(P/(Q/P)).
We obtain 9.9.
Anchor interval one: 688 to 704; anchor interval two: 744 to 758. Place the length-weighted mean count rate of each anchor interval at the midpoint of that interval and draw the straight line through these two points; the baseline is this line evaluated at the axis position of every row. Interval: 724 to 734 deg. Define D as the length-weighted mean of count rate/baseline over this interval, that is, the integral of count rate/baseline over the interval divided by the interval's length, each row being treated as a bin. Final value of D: 1.03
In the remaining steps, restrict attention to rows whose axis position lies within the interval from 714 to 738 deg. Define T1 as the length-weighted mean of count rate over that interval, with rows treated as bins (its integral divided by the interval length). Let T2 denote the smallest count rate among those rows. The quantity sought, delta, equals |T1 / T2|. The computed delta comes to 1.15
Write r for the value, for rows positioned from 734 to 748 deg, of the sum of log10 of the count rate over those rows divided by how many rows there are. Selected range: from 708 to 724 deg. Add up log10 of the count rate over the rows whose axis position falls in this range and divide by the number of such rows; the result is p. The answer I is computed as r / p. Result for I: 1.09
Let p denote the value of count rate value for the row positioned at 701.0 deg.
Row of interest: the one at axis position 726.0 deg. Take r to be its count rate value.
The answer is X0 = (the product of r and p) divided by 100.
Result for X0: 0.97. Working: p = 9.35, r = 10.4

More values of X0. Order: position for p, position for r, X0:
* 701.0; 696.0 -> 0.94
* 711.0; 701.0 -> 0.67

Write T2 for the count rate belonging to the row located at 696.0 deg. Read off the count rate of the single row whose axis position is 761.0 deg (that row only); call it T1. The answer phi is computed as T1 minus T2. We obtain 0.20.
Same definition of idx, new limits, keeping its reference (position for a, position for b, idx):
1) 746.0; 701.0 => 1.01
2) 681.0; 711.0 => 0.61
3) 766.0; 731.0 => 1.10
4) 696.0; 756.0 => 0.87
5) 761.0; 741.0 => 1.06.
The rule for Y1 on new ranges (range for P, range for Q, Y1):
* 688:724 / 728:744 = 9.0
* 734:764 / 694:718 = 10.9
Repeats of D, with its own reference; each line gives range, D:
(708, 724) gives 0.86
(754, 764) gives 0.99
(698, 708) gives 0.88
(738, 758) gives 1.01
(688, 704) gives 1.00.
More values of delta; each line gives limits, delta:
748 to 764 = 1.00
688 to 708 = 1.21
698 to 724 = 1.21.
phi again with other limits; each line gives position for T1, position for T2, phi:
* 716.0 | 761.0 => -1.56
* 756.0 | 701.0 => 0.85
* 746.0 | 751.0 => 0.20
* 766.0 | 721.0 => 0.30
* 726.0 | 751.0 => 0.20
